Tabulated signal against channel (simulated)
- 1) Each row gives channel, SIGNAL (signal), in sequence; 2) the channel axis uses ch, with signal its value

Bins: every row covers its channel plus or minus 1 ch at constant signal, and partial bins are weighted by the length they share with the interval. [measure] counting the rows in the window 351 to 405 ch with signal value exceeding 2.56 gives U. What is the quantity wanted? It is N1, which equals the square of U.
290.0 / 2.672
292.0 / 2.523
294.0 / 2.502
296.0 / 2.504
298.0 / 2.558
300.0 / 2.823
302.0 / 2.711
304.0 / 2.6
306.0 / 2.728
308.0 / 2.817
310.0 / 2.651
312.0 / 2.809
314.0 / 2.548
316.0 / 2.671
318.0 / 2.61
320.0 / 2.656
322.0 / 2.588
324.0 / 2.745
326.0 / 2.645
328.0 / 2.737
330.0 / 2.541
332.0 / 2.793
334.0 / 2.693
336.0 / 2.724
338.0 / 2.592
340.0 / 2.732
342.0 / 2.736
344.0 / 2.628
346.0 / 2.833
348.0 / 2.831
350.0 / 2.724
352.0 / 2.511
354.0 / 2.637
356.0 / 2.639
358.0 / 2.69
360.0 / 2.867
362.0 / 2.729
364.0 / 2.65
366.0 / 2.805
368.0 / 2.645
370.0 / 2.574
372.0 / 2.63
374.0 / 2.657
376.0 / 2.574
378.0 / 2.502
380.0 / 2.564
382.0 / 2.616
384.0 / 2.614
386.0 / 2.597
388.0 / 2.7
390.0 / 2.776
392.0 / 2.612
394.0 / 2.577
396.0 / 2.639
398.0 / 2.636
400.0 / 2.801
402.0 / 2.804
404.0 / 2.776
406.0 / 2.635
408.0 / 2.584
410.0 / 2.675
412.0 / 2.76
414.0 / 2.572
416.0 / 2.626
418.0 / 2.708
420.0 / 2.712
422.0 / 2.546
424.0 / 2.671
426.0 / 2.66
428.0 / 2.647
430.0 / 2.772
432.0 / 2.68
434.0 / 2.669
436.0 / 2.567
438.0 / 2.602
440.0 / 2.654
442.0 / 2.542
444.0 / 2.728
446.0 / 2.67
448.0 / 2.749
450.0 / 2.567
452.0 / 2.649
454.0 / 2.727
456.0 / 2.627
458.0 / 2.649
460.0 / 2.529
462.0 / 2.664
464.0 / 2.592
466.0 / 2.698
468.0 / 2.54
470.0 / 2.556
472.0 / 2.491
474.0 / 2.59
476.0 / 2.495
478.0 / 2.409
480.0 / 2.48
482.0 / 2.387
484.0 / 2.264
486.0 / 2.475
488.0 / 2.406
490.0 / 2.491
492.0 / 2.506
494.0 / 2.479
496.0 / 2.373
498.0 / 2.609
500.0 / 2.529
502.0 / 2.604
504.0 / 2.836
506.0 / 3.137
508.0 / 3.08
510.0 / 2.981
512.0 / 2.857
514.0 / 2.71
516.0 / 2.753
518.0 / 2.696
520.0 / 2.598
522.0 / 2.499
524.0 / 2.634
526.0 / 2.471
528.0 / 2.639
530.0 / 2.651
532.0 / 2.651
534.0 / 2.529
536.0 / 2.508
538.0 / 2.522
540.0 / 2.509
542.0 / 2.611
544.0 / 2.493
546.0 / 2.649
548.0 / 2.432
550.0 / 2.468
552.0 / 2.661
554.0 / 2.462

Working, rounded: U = 25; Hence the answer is 625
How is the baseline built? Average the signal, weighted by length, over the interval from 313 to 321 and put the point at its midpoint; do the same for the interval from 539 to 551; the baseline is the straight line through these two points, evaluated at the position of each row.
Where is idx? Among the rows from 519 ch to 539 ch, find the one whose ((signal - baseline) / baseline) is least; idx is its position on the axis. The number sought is 526.0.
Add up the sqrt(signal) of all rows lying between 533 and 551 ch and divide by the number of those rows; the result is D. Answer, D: 1.59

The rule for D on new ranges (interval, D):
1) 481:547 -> 1.61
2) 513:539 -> 1.61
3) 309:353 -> 1.64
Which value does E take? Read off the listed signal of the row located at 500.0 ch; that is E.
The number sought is 2.529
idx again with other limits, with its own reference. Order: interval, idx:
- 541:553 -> 548.0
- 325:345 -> 330.0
